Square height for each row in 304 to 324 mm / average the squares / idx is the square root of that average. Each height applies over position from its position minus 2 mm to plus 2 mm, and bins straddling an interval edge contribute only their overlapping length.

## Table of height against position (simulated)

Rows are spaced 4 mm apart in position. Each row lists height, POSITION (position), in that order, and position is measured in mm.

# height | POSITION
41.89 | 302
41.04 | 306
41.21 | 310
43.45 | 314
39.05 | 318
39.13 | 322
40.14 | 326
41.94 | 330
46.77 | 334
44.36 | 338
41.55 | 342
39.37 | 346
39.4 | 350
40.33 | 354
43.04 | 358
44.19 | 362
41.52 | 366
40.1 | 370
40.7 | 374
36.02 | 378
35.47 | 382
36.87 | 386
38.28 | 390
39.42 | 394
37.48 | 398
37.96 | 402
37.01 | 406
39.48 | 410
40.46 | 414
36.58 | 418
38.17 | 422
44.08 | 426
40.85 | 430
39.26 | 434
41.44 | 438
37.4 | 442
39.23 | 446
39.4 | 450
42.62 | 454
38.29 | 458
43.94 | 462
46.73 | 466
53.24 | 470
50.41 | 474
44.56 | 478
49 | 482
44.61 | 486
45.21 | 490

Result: 41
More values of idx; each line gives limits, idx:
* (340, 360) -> 41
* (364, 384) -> 39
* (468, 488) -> 48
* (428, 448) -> 40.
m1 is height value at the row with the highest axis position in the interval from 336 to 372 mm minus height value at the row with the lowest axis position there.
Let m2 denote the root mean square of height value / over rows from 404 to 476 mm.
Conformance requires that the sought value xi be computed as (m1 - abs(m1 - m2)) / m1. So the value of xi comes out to 12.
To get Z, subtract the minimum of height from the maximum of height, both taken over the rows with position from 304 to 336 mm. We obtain 7.7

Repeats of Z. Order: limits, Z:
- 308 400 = 11.3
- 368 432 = 8.6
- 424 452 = 6.7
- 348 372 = 4.8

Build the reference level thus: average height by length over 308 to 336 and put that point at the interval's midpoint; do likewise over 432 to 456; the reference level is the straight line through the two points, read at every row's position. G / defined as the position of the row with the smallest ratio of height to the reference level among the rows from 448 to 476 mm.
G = 458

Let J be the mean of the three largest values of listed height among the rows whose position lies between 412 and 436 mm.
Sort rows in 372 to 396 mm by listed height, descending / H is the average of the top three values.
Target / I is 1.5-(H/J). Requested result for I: 0.56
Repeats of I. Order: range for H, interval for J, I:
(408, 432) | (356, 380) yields 0.53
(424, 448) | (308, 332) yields 0.50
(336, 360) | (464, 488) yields 0.66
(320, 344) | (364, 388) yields 0.41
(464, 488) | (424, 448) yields 0.29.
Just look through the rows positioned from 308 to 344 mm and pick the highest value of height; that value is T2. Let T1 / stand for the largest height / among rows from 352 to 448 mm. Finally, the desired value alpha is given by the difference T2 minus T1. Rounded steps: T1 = 44.19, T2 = 46.77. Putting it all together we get 3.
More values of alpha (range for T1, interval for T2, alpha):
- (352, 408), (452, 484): 9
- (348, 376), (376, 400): -5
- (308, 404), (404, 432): -3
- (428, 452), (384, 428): 3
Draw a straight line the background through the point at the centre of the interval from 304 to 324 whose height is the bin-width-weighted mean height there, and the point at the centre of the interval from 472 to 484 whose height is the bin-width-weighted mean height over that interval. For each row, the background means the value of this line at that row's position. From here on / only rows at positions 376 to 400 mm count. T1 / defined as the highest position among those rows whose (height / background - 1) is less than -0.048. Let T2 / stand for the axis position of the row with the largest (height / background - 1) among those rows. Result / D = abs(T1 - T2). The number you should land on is 4 mm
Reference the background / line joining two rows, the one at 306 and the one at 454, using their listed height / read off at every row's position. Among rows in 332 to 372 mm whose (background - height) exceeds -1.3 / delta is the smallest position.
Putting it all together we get 342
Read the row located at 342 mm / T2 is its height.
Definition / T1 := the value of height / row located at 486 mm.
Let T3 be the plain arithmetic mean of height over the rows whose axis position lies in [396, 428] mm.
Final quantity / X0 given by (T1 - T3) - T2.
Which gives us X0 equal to -35.8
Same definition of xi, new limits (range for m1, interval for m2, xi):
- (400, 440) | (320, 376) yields -10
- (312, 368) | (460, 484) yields 27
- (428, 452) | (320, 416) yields 30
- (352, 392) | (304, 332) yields 22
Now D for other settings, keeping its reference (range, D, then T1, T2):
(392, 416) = 0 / 414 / 414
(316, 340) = 12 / 322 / 334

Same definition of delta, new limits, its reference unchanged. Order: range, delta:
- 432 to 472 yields 434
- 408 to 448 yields 410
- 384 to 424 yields 386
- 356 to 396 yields 366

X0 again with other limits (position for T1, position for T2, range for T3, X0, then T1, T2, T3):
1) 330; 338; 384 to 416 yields -40.8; 41.94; 44.36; 38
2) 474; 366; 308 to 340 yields -33.1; 50.41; 41.52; 42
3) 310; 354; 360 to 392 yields -38.3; 41.21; 40.33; 39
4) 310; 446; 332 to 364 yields -40.4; 41.21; 39.23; 42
